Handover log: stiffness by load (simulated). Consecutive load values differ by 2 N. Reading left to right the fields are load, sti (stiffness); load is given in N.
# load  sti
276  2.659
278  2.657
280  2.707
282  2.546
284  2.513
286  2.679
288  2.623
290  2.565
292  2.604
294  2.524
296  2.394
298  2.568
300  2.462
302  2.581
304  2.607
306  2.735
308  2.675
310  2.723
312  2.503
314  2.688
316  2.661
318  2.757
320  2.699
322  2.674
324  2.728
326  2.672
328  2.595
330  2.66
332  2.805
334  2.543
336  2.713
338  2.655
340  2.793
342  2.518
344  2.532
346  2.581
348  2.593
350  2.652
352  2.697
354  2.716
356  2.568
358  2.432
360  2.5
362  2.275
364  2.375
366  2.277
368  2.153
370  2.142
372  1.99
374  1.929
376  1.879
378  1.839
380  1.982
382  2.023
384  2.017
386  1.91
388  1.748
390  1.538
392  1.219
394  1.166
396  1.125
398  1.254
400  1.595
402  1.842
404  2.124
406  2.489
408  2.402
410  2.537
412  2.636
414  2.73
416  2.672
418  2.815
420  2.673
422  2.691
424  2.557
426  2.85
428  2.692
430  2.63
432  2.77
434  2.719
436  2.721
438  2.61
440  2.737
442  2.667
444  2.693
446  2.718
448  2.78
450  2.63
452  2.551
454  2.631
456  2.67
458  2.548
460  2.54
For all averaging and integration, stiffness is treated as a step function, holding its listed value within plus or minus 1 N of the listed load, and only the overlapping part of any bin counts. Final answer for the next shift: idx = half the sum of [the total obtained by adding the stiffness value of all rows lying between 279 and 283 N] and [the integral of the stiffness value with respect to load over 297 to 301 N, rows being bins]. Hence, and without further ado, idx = 7.7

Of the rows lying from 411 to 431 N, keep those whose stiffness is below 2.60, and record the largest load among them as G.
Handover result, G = 424 N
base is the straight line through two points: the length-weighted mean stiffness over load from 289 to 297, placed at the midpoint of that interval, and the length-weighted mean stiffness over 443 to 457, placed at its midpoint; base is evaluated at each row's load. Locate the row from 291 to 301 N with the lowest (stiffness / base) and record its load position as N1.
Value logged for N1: 296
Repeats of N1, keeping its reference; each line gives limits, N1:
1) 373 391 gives 390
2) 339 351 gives 342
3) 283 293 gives 284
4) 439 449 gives 442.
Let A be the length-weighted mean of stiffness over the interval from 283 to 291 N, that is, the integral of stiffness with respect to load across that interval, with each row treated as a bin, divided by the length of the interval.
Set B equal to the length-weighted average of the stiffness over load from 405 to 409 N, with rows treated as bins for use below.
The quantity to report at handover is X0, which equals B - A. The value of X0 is -0.1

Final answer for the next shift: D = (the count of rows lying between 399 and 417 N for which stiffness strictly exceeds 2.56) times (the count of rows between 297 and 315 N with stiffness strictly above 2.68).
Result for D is 9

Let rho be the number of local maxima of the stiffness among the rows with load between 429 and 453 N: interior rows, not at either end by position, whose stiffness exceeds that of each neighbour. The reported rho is 4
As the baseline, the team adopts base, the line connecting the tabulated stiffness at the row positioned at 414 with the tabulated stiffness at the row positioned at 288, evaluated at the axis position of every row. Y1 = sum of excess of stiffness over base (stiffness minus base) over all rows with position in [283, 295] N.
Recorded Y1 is -0.24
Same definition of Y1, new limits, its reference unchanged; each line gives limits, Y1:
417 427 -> -0.10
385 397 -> -7.56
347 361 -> -0.60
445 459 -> -0.81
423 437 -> -0.27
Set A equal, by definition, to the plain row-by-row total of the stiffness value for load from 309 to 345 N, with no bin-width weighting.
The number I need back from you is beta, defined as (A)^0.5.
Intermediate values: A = 48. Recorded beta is 6.9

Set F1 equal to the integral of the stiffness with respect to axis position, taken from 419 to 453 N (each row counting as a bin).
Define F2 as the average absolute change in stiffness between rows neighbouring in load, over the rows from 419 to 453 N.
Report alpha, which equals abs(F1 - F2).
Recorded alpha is 91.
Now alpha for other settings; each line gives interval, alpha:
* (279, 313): 88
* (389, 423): 71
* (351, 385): 75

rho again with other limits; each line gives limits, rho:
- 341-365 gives 2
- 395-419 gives 2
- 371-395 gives 1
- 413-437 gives 4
